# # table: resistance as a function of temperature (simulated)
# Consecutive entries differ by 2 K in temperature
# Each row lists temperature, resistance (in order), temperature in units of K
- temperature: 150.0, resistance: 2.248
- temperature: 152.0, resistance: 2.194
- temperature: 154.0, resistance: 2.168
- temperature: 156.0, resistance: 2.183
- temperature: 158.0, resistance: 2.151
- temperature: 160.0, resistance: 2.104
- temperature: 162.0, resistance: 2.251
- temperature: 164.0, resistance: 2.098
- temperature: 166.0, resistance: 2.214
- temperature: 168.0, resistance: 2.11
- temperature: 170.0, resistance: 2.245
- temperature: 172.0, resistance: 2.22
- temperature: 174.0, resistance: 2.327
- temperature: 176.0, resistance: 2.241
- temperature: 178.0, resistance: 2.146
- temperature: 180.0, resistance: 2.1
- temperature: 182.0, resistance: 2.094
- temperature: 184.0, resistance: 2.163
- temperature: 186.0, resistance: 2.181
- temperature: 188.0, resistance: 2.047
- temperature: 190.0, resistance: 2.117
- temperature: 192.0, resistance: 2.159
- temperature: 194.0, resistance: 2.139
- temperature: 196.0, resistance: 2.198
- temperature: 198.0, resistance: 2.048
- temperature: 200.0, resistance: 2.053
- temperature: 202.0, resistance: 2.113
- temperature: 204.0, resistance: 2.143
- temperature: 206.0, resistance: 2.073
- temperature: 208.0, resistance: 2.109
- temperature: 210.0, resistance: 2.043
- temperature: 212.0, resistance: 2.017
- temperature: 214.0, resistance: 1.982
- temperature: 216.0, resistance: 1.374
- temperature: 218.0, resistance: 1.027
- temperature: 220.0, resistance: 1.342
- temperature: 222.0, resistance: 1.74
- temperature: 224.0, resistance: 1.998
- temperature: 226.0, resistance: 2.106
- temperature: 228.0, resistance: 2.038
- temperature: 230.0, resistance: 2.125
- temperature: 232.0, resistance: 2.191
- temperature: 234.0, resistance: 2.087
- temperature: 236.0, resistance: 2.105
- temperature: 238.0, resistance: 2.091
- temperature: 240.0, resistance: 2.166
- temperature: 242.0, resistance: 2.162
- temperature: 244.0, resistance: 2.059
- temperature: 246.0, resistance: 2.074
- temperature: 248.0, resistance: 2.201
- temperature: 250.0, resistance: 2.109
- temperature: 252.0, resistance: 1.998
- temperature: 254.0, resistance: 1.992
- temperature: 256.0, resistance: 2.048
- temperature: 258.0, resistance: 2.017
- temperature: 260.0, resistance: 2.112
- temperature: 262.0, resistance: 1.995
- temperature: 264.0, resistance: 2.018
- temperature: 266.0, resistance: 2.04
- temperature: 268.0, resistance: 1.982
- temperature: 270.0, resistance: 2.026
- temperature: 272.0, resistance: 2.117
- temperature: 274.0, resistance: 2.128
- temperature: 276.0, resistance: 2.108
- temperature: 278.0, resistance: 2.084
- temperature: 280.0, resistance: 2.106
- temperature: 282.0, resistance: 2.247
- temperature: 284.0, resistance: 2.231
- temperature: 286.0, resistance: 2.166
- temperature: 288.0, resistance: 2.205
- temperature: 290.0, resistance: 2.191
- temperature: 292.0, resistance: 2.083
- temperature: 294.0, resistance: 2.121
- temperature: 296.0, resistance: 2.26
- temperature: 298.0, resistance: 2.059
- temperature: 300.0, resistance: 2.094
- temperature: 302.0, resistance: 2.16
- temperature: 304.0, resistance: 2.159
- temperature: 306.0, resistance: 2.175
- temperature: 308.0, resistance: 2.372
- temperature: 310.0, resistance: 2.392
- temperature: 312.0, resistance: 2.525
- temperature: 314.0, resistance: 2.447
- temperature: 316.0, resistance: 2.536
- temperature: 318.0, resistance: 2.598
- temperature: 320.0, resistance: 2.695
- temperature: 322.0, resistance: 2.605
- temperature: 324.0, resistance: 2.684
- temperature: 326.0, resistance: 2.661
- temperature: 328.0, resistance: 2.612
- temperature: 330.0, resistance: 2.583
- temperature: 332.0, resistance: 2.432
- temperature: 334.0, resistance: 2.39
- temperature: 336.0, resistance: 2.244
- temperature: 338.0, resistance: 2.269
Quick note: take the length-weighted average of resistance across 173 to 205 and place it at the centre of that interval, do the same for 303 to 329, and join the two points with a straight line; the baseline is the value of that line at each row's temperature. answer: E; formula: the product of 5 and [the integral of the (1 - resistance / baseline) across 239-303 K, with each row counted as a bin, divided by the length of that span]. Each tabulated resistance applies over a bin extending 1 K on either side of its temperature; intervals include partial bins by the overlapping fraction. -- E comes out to 0.56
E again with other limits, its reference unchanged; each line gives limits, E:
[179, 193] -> 0.02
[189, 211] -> 0.15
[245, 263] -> 0.57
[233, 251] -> 0.38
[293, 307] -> 0.62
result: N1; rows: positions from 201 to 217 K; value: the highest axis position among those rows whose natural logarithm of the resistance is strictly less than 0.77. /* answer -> 216.0 K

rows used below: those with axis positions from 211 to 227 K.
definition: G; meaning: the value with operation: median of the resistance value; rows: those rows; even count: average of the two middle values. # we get 1.86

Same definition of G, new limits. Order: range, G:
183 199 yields 2.15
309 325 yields 2.57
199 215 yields 2.06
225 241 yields 2.11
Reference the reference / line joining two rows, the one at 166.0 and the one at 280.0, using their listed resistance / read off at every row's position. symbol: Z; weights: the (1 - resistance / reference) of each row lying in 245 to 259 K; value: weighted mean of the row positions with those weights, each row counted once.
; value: 254.2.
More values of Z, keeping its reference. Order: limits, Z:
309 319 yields 314.4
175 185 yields 181.5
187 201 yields 194.1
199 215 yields 208.3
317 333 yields 324.7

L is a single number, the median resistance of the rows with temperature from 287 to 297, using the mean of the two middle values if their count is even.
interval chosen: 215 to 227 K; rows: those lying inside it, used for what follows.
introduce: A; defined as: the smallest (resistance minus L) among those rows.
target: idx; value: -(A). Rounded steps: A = -1.16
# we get 1.16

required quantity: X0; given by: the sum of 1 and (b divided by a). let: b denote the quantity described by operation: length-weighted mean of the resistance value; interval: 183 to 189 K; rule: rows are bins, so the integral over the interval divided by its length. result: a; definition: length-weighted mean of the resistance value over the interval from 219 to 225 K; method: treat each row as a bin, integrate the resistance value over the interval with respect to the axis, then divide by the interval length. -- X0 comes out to 2.26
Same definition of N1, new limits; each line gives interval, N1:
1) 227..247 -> 246.0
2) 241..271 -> 270.0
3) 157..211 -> 210.0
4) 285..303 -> 300.0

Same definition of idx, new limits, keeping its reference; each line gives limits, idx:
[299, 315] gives 0.10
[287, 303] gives 0.13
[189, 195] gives 0.07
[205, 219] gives 1.16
